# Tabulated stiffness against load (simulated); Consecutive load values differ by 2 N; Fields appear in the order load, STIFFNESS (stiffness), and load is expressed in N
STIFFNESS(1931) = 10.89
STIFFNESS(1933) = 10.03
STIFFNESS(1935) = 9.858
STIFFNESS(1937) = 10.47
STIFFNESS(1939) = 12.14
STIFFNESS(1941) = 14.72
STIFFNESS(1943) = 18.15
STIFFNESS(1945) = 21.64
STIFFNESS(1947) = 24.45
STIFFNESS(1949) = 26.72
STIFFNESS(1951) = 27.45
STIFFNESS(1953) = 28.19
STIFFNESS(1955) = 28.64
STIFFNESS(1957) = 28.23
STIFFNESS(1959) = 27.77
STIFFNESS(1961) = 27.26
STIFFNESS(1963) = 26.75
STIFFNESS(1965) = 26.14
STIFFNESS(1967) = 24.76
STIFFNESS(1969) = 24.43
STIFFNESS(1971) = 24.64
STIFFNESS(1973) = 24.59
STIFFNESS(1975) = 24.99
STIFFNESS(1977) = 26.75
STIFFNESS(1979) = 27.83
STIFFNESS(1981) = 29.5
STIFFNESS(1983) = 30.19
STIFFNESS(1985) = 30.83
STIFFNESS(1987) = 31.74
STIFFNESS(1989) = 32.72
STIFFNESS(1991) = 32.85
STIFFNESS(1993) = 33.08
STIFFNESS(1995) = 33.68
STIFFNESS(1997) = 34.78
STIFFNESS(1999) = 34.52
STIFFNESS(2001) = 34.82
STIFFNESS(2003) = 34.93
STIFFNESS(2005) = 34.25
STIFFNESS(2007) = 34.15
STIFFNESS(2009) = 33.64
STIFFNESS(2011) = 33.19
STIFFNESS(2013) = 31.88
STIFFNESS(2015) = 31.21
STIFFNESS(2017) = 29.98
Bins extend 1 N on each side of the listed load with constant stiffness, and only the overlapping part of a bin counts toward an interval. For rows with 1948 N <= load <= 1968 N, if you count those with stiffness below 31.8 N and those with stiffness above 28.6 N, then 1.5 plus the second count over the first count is 1.6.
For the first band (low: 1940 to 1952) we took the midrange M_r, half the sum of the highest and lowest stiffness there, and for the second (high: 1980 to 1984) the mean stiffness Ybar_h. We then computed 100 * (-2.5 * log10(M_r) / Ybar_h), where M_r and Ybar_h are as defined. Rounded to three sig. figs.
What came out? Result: -11.1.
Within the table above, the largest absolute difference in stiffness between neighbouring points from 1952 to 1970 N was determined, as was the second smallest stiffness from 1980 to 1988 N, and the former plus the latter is 31.6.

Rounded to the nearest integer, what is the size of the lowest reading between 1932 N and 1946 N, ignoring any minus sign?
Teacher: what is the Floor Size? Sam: 10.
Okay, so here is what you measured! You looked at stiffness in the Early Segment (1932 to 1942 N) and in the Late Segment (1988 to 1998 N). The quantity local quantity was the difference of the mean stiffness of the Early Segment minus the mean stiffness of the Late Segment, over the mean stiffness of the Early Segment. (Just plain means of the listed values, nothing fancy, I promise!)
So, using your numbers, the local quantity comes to -1.92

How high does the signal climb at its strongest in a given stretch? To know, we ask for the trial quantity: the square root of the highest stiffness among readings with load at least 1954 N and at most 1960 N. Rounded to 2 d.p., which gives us 5.35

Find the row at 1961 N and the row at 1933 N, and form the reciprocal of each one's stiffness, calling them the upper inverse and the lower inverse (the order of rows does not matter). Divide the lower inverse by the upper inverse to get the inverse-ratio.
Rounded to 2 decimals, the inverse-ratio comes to 2.72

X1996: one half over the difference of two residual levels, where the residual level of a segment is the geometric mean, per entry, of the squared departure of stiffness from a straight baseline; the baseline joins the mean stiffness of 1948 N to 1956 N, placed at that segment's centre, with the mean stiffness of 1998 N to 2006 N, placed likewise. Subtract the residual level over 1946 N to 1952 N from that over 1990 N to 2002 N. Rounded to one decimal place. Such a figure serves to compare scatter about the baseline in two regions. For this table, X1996 -1.4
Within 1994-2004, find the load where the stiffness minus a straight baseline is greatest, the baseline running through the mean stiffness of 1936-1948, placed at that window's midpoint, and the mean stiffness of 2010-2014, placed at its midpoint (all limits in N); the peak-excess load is 1997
